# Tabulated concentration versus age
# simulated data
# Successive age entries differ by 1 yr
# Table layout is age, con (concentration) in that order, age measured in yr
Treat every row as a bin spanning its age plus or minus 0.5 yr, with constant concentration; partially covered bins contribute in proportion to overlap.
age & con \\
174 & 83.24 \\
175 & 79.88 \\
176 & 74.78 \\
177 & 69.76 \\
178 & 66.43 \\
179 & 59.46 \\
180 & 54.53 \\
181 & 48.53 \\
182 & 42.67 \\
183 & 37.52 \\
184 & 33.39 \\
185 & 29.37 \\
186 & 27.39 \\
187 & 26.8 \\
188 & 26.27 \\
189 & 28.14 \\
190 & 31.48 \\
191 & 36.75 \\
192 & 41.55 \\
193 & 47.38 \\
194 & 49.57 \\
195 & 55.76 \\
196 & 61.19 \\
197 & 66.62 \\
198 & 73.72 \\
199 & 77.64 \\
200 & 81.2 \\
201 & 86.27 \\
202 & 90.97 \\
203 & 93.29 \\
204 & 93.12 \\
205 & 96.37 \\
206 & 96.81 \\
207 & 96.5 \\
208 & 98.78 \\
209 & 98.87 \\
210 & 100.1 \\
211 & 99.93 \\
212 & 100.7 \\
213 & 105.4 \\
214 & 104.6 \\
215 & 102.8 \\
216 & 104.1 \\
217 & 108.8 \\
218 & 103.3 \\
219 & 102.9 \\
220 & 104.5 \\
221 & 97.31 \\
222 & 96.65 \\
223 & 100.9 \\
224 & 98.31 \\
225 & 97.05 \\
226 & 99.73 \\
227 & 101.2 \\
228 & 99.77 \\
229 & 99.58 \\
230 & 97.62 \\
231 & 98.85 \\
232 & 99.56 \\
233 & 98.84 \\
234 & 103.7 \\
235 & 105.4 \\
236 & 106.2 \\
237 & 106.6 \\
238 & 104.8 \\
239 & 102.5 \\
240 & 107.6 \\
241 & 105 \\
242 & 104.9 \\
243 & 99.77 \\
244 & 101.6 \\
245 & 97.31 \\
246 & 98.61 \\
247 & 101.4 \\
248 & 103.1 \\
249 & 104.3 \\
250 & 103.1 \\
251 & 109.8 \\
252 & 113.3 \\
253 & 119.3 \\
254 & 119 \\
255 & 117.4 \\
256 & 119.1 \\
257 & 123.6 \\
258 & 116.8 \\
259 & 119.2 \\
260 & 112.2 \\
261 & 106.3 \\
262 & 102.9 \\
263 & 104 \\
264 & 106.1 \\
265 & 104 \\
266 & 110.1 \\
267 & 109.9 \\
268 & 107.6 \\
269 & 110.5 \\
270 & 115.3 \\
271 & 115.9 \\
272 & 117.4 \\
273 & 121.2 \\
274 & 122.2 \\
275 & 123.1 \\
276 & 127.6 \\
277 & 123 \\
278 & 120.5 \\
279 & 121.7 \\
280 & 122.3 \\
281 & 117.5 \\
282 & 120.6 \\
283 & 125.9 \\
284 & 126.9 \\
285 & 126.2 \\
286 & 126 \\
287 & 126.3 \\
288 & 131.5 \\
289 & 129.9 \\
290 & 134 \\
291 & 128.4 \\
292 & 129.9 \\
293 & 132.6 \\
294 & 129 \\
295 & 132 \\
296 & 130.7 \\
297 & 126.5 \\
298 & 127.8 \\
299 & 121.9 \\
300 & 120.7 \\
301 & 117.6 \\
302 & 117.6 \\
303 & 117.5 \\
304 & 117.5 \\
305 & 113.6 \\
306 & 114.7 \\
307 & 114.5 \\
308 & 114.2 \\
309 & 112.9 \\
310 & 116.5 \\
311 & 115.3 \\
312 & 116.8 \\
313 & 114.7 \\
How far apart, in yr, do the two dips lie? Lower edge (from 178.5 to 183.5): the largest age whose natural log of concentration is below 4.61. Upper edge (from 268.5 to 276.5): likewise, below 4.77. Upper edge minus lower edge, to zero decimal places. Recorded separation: 89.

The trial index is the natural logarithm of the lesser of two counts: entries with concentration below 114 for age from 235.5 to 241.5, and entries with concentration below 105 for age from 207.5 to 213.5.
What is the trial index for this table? 1.61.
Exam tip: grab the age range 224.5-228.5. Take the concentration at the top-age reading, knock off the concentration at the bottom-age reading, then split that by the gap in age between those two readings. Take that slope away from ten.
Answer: 9.1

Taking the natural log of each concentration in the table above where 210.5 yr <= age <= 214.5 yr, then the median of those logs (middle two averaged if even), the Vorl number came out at 4.63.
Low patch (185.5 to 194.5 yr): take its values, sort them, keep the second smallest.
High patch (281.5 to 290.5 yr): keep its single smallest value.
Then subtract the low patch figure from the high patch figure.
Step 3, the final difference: 94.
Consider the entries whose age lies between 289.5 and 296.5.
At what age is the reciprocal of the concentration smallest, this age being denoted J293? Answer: 290 yr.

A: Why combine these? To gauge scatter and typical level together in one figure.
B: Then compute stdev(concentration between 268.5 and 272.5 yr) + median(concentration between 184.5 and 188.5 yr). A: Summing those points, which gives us 30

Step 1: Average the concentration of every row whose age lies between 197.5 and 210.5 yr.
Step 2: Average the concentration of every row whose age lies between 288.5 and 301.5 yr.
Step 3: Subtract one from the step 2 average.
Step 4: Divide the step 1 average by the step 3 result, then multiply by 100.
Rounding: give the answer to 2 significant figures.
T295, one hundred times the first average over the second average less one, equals 72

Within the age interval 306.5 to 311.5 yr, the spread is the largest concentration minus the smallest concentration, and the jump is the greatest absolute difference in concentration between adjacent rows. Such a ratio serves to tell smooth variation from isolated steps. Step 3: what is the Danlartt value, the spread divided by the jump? 1.00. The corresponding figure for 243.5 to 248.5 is 1.35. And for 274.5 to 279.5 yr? 1.54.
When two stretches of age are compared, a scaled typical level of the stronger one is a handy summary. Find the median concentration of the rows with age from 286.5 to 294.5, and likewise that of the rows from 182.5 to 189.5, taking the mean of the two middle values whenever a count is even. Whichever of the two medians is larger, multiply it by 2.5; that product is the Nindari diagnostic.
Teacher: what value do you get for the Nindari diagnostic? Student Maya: 325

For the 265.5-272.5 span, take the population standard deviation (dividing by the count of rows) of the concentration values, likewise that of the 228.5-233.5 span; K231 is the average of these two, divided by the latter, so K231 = 2.93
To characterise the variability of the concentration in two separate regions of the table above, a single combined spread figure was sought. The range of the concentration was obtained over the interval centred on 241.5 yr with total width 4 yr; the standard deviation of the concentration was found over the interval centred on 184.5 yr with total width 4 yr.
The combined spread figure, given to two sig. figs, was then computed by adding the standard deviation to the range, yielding 12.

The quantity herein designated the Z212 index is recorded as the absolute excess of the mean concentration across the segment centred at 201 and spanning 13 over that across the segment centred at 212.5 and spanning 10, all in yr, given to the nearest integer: 20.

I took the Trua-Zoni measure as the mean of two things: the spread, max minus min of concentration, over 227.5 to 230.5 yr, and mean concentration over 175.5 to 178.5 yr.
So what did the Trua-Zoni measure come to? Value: 36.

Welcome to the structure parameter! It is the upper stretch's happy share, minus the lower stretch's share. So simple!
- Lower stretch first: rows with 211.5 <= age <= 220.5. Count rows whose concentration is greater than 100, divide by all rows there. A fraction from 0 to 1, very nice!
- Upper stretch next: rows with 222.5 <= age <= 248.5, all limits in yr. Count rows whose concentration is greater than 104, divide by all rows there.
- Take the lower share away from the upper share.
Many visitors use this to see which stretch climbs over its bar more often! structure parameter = -0.7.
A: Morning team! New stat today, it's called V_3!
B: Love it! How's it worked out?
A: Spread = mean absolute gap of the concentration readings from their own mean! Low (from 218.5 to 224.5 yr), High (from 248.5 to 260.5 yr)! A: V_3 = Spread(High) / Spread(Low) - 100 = -98.1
